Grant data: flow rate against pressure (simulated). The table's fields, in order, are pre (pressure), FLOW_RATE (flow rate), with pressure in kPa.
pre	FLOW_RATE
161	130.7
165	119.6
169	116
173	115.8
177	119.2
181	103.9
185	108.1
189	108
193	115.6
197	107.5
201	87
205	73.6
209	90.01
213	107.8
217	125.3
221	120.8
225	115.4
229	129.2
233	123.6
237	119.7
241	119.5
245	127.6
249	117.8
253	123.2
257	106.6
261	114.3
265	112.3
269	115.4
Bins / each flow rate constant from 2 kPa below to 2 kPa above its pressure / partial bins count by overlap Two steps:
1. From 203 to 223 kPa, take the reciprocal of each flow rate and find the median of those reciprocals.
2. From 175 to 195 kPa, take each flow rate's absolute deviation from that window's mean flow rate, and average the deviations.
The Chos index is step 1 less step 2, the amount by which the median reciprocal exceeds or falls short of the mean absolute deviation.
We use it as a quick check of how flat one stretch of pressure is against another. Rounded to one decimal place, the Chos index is -5.1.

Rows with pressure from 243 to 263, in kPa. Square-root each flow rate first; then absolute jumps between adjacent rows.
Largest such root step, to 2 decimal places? 0.77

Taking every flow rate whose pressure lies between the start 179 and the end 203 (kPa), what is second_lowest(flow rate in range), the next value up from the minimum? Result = 103.9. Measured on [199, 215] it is 87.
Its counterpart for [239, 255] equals 119.5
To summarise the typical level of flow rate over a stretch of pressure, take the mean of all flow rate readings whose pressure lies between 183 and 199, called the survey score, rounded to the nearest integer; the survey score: 110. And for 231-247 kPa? 123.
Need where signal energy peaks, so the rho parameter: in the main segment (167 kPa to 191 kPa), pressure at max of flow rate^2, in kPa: 177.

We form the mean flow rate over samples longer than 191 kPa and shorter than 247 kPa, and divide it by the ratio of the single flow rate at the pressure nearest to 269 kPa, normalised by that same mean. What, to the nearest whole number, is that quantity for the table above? 108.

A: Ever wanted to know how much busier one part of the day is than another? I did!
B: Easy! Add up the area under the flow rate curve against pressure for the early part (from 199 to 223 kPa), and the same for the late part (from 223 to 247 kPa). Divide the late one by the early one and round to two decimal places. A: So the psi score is 1.22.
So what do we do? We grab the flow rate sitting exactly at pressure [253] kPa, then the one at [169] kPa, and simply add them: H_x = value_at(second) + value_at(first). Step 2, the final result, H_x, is 239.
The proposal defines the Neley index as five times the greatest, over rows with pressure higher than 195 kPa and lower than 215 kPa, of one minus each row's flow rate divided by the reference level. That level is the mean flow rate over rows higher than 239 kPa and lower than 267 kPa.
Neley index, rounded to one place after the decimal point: 1.9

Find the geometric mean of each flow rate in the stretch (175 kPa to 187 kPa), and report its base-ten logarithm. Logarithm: 2.04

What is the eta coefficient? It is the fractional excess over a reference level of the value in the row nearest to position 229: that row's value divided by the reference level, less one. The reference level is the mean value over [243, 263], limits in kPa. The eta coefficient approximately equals 0.10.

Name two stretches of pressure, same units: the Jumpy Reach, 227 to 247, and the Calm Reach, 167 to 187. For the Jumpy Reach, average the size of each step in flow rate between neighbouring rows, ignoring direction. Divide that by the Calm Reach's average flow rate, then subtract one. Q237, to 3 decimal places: -0.960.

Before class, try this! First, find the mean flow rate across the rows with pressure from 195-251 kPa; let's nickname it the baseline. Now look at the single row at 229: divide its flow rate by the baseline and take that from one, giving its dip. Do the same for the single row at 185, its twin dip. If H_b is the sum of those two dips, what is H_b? -0.12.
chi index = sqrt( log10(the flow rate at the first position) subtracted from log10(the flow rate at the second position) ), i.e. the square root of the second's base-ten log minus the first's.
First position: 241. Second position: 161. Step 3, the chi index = 0.20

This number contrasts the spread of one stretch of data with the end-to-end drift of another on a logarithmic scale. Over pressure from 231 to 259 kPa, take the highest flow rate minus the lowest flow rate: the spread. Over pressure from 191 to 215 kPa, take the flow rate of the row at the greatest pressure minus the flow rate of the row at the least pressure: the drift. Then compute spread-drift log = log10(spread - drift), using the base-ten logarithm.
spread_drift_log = 1.46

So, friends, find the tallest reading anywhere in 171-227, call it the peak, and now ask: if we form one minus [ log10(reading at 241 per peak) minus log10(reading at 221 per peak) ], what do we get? 1.00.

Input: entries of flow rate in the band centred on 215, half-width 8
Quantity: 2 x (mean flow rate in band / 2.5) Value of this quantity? 89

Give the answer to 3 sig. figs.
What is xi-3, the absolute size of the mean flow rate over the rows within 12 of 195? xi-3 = 100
